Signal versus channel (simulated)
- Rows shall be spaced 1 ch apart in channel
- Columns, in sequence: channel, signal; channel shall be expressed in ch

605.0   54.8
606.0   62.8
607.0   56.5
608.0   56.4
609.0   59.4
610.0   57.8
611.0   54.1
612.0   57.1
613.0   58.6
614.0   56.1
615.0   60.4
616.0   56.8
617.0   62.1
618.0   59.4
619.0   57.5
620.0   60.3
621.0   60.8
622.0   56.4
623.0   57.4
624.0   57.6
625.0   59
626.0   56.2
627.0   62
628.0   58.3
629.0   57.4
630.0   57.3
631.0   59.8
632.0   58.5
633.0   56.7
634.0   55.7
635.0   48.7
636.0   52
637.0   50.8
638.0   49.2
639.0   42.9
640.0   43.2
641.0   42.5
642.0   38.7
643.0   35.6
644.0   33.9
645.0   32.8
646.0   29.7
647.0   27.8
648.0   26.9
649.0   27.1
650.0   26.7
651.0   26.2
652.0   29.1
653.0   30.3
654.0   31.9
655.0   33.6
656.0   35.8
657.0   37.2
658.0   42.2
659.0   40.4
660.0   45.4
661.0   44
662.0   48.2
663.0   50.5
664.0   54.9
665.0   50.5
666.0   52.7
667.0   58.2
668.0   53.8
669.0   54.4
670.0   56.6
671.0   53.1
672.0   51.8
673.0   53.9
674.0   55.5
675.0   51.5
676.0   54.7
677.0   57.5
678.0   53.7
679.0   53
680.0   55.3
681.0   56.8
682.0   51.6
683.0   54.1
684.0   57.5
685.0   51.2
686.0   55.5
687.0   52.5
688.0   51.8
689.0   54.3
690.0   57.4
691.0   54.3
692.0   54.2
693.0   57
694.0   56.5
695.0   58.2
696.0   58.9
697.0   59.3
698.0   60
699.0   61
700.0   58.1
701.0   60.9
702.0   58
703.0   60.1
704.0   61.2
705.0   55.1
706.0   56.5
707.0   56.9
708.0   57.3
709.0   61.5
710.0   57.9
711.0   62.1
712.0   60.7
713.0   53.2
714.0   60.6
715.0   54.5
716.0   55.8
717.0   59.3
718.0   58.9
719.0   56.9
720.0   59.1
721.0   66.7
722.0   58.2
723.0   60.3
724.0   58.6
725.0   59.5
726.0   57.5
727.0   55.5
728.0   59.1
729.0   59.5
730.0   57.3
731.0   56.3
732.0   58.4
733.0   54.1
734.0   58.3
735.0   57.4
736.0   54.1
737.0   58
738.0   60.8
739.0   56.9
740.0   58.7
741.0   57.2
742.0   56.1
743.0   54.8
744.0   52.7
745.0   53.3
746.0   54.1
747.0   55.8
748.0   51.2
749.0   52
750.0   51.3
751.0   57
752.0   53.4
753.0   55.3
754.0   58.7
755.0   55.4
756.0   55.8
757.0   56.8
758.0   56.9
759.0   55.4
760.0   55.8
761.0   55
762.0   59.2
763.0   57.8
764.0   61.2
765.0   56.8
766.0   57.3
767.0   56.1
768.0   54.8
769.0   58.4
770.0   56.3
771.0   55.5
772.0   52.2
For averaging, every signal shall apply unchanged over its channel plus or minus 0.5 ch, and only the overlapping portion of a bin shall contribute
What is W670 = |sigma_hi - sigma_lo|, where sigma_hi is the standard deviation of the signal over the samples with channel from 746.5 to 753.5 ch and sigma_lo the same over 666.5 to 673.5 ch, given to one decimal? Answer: 0.2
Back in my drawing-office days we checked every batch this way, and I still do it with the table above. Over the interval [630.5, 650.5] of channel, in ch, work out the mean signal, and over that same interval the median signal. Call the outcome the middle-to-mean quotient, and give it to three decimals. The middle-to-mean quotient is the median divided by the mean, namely 1.018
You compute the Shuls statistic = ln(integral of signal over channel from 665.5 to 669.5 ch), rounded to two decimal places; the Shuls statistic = 5.39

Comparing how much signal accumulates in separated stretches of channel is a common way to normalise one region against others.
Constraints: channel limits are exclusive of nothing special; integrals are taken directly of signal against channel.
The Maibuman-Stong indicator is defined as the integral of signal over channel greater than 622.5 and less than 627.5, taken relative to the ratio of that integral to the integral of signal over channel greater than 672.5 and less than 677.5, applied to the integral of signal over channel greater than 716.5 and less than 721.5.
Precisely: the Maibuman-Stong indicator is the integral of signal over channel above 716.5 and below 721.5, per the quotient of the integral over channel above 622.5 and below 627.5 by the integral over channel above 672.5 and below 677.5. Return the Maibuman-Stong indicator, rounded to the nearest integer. 281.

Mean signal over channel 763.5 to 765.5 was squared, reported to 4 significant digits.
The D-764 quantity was 3481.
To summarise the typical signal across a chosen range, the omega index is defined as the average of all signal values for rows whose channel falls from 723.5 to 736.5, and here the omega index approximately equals 57.4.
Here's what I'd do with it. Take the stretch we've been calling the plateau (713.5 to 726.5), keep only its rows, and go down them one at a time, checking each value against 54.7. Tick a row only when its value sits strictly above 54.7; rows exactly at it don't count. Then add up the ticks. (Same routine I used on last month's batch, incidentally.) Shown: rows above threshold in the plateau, 12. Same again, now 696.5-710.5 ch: 14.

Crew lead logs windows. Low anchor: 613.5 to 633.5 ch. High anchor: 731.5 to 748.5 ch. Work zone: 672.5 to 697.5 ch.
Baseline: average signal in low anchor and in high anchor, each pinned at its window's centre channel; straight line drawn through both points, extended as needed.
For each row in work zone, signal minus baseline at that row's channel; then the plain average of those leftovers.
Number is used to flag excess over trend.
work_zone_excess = -2.1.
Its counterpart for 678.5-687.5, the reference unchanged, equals -3.1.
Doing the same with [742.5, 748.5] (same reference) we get -2.2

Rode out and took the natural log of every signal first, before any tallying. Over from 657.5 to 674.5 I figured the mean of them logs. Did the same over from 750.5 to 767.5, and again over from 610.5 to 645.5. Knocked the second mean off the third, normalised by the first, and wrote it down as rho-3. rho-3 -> -0.02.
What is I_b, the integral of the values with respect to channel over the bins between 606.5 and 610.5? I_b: 230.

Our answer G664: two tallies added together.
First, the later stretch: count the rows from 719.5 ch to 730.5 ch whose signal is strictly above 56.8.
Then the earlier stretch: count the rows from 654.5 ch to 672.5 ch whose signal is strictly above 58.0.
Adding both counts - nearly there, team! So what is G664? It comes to 11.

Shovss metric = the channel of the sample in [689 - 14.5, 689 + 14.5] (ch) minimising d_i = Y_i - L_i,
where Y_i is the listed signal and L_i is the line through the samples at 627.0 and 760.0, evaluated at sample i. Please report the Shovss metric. 675.0 ch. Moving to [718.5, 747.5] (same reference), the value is 744.0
